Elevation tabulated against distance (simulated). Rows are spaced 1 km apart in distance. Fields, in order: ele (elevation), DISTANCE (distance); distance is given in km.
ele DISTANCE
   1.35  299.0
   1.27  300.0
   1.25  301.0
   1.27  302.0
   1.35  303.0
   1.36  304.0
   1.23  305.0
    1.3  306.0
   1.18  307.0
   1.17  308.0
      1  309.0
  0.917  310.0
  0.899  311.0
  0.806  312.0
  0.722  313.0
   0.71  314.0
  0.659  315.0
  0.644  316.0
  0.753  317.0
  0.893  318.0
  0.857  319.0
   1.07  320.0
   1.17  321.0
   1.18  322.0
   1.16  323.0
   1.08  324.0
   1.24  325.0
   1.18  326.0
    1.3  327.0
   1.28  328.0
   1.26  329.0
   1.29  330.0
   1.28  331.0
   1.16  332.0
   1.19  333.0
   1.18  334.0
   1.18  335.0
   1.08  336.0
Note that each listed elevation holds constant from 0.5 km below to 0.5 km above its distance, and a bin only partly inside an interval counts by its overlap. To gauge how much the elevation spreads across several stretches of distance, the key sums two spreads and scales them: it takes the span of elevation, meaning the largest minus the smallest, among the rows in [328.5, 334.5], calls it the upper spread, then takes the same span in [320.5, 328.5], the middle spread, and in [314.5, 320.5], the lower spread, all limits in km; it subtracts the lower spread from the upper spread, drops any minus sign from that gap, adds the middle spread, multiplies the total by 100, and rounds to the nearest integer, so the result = 52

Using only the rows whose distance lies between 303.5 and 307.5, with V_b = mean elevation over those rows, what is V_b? 1.27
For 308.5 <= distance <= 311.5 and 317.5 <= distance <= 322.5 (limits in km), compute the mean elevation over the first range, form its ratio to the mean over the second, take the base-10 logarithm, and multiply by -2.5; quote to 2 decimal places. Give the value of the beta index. 0.11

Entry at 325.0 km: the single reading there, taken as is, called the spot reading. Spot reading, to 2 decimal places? 1.24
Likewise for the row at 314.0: 0.71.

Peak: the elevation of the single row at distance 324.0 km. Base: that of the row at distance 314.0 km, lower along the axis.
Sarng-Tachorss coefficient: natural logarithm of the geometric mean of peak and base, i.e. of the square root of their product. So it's -0.13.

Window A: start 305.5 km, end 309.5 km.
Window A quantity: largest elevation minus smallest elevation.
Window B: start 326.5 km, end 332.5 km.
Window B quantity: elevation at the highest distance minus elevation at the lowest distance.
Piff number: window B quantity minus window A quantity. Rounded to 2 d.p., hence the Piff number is -0.44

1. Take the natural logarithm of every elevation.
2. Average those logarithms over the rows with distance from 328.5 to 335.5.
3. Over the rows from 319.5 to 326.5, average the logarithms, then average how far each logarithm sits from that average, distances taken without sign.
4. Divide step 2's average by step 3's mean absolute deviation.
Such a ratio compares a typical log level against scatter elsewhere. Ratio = 5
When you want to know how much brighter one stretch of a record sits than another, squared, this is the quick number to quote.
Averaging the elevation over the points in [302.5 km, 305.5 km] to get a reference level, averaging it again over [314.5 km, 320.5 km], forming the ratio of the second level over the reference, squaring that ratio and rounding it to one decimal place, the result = 0.4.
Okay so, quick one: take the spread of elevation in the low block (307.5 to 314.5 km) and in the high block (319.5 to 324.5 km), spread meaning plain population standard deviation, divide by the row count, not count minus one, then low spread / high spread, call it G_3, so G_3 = 3.2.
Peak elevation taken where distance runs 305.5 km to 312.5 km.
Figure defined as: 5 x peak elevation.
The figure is 6.500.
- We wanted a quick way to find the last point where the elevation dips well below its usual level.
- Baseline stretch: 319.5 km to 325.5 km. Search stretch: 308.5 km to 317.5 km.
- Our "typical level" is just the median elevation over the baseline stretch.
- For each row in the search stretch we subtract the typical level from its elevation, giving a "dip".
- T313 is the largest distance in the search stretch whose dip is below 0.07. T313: 317.0 km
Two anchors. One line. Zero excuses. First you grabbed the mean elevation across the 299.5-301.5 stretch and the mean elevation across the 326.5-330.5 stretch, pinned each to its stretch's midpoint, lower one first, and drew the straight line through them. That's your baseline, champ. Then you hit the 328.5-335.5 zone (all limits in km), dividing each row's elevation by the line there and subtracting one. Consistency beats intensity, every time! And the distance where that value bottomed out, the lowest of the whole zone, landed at 332.0 km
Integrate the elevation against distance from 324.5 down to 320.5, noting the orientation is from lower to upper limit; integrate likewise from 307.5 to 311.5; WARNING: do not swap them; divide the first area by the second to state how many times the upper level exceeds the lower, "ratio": 1.15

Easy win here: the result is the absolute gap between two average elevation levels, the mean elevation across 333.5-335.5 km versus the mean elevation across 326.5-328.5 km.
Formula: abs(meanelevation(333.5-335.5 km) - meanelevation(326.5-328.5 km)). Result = 0.110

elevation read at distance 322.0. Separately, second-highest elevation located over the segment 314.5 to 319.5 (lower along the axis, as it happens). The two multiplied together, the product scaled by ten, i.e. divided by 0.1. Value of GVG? 10.1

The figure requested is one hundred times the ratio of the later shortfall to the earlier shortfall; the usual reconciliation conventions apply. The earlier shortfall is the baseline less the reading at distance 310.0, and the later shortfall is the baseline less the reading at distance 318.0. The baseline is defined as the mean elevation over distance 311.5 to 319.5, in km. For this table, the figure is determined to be 85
